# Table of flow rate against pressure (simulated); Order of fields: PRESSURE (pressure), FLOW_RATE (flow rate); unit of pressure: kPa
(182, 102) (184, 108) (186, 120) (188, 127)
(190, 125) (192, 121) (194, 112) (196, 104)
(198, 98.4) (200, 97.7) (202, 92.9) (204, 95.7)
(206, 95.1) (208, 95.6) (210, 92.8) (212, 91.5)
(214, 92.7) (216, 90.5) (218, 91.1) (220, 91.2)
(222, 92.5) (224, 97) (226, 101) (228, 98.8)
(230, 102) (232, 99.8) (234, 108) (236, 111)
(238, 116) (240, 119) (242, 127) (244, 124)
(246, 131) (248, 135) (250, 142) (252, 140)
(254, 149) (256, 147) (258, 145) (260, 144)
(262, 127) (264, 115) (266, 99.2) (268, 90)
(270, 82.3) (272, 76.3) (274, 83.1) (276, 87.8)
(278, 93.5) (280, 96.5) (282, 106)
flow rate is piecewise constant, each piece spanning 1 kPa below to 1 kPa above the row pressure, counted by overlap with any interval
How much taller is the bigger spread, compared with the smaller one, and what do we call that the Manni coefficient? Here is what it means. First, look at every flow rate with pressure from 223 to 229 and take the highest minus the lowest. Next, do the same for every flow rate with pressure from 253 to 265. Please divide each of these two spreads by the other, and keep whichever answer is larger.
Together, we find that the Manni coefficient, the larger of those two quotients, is 8.5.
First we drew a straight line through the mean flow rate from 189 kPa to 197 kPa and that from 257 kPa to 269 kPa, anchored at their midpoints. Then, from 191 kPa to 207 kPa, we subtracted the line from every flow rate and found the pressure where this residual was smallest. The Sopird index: 202 kPa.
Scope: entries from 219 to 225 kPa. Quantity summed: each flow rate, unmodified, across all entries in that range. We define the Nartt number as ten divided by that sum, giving 0.0356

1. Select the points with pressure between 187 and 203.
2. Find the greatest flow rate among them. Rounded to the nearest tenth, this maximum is 127.0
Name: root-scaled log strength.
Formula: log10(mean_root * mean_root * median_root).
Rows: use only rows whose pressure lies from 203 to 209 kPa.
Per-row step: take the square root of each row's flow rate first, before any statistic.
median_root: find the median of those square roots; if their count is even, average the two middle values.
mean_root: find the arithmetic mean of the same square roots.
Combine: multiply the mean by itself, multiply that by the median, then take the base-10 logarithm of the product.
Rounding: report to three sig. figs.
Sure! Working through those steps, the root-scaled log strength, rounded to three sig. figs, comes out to 2.97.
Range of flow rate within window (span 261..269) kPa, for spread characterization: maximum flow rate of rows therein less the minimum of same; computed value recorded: 37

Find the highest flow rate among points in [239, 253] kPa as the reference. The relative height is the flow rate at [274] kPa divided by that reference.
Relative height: 0.59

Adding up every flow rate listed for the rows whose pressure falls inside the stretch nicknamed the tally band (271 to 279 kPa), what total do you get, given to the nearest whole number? 341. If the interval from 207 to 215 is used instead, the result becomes 373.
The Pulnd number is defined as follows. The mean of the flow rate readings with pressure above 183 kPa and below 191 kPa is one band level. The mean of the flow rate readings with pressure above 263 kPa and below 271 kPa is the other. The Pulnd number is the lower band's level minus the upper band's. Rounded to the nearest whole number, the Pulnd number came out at 23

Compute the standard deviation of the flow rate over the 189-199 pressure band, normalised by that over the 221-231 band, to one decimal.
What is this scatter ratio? 3.0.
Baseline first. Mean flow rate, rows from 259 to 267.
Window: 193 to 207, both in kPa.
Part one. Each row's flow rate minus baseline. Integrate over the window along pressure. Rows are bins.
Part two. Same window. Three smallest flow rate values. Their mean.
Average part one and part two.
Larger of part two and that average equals 95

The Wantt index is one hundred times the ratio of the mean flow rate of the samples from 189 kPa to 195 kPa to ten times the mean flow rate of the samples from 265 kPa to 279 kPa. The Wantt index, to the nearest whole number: 14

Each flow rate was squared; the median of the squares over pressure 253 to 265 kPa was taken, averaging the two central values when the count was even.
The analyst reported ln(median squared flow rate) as 9.95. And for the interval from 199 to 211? 9.12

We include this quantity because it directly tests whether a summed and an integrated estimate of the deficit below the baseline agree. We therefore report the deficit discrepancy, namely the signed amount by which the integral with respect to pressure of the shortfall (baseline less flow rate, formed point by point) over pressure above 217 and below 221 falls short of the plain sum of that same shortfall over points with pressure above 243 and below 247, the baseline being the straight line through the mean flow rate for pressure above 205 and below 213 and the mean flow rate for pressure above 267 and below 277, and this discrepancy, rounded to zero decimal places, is -83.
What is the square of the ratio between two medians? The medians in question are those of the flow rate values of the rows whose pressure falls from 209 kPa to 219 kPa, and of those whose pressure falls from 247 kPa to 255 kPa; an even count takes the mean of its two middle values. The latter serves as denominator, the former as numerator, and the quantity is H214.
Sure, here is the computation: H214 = 0.42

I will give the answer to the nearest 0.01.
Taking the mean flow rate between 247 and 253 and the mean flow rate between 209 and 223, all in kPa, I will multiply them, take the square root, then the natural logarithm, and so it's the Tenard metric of 4.73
